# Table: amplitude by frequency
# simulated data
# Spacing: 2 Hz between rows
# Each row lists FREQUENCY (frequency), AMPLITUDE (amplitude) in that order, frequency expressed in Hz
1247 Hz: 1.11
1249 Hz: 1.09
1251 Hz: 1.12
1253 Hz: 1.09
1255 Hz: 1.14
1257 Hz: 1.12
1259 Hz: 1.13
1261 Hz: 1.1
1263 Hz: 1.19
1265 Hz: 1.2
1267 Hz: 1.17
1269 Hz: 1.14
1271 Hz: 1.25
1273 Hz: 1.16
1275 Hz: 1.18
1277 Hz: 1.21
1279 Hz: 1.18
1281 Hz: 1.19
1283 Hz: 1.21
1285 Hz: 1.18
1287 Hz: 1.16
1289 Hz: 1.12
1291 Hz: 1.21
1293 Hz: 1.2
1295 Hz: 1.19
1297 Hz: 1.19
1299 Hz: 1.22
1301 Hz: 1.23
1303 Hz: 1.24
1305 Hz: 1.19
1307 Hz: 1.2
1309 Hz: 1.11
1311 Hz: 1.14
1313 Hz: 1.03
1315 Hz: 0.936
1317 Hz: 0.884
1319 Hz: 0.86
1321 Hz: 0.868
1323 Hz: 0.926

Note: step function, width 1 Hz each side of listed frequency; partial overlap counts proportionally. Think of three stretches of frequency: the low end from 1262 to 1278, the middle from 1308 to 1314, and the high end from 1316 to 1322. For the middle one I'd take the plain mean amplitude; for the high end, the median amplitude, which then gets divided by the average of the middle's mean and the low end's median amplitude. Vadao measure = 0.76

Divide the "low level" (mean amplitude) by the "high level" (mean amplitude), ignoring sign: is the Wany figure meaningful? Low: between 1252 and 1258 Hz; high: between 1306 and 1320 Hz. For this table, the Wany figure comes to 1.09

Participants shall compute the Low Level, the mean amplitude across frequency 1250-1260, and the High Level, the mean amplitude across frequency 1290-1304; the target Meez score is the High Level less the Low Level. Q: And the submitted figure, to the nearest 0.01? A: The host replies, 0.09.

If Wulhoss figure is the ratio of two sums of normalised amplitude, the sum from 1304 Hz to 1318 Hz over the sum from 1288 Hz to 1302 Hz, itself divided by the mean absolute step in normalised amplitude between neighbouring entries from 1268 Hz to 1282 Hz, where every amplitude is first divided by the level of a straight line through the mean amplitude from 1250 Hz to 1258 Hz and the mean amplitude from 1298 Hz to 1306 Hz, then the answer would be 21.5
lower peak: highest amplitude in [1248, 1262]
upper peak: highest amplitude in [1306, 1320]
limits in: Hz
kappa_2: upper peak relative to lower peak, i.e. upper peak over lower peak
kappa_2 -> 1.05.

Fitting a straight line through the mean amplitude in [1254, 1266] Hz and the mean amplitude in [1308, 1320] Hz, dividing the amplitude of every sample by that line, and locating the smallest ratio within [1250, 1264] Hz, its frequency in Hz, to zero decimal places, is 1253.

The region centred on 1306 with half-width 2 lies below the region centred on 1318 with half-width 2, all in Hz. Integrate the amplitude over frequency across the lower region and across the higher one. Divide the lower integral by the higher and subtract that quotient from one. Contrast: -0.37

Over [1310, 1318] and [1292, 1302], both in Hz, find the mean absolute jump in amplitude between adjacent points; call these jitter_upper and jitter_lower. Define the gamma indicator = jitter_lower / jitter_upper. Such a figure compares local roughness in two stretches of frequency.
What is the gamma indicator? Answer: 0.1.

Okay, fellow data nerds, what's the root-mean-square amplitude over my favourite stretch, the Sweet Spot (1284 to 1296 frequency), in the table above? 1.18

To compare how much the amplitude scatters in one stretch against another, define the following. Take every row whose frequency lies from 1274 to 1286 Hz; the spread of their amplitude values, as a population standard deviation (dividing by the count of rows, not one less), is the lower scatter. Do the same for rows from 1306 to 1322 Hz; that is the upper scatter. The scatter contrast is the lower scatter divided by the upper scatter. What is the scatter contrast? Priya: 0.1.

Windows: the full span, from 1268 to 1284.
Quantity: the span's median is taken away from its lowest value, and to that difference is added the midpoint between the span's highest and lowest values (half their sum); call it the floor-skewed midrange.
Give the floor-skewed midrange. 1.15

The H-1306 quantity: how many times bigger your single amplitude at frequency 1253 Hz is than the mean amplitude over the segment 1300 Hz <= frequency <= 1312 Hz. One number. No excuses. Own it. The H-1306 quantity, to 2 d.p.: 0.92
